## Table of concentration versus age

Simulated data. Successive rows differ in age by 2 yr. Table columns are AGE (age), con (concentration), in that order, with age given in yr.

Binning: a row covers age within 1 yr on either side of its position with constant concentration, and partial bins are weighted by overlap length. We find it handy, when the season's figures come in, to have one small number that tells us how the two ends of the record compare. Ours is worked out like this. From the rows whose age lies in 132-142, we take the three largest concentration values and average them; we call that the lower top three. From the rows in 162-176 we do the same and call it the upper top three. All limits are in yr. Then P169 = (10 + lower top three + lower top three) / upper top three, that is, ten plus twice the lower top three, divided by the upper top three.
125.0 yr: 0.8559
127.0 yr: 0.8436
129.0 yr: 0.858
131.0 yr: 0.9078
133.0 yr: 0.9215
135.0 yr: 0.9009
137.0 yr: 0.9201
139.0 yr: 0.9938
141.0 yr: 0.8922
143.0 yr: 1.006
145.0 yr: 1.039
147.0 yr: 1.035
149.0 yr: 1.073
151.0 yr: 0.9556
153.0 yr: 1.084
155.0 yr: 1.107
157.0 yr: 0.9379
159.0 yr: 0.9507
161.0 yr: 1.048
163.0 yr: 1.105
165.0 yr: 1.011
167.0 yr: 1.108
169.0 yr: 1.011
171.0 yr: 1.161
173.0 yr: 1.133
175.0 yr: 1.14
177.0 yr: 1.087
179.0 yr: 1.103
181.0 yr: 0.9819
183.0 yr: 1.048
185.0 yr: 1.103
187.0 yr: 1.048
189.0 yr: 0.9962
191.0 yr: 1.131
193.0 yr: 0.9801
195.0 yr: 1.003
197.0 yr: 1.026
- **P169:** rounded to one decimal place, 10.4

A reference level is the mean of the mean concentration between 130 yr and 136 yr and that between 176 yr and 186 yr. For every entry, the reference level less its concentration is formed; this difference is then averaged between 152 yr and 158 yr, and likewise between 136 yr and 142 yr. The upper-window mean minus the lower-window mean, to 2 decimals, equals -0.11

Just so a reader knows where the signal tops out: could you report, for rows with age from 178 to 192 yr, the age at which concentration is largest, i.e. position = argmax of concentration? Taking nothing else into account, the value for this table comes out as 191.0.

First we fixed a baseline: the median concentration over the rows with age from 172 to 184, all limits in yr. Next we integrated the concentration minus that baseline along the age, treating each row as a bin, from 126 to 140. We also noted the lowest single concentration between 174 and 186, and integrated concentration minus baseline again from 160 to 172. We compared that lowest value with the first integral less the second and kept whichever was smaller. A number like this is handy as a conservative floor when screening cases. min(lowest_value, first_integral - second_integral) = -2.4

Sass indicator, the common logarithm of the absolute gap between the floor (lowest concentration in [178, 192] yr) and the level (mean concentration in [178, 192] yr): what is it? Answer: -1.11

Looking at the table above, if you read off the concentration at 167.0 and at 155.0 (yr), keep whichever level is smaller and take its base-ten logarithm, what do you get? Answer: 0.04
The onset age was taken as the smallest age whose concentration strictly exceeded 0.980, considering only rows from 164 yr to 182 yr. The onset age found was 165.0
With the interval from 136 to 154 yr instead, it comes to 139.0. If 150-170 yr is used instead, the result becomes 153.0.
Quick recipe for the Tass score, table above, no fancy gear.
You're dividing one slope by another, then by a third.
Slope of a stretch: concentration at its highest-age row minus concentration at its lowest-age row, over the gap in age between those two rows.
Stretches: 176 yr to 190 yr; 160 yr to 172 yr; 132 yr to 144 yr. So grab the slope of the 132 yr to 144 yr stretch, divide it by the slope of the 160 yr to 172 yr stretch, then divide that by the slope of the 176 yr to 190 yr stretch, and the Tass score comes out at -99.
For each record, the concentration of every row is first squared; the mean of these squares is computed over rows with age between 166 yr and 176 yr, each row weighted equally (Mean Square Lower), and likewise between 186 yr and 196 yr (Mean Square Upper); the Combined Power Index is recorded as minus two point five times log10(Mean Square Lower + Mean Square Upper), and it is -0.91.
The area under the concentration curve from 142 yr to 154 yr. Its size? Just 12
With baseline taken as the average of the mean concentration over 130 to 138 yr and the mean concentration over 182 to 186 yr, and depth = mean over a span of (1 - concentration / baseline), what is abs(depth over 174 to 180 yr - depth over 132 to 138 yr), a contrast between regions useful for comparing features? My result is 0.20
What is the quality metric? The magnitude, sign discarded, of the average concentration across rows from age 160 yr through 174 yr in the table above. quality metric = 1.08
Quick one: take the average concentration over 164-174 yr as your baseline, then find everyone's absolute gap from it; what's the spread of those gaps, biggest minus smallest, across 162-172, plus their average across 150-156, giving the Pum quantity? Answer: 0.11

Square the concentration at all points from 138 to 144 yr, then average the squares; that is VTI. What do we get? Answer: 0.93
